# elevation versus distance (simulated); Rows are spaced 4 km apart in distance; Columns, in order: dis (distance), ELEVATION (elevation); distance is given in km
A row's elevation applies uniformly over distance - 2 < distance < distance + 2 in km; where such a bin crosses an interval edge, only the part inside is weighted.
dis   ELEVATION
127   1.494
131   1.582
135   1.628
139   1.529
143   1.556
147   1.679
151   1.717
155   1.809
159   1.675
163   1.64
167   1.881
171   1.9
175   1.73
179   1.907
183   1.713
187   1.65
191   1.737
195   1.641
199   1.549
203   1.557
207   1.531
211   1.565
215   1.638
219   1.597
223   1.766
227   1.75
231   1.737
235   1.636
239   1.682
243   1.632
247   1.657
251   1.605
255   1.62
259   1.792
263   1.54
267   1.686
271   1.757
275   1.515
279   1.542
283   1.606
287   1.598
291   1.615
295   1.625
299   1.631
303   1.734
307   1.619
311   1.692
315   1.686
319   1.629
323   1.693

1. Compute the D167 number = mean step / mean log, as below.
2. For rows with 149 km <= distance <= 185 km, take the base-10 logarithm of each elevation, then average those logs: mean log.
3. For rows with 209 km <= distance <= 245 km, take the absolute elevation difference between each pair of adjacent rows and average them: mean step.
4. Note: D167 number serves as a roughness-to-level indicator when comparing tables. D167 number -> 0.256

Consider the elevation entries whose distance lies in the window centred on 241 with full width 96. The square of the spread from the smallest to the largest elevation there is 0.077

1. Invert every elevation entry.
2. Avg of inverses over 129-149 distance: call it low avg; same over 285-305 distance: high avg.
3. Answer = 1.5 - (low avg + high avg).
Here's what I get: 0.26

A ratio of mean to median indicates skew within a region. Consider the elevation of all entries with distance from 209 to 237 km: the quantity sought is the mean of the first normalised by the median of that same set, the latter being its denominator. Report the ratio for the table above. 1.02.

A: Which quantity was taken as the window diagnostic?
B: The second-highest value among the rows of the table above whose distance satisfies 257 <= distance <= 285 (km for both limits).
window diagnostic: 1.757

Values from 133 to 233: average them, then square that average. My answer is 2.83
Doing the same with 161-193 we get 3.13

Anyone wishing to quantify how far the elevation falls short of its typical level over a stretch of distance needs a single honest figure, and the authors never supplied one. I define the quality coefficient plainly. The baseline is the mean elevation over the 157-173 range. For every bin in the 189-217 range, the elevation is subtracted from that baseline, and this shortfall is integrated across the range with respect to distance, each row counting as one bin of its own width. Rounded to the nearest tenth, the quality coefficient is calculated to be 4.8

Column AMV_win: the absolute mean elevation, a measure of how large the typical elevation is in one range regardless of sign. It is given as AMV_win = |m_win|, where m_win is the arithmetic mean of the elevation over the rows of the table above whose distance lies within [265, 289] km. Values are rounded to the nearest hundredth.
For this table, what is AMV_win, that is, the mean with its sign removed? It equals 1.62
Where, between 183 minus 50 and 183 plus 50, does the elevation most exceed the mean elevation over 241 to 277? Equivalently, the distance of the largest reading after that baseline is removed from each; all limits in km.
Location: 179 km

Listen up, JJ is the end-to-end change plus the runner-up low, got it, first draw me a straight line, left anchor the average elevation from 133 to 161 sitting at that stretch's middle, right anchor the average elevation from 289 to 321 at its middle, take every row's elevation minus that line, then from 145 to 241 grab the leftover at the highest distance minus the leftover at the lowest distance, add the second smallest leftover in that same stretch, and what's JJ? -0.10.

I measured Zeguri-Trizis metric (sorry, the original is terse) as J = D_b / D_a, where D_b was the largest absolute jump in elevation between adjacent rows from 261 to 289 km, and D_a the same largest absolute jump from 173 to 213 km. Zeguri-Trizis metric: 1.2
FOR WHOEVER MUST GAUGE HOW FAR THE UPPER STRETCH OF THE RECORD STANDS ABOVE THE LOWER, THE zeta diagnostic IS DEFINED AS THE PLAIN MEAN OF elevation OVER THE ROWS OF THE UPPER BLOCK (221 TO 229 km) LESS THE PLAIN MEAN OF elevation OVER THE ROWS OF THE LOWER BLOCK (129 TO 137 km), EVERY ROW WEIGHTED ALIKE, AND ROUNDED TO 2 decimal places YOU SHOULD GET 0.15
